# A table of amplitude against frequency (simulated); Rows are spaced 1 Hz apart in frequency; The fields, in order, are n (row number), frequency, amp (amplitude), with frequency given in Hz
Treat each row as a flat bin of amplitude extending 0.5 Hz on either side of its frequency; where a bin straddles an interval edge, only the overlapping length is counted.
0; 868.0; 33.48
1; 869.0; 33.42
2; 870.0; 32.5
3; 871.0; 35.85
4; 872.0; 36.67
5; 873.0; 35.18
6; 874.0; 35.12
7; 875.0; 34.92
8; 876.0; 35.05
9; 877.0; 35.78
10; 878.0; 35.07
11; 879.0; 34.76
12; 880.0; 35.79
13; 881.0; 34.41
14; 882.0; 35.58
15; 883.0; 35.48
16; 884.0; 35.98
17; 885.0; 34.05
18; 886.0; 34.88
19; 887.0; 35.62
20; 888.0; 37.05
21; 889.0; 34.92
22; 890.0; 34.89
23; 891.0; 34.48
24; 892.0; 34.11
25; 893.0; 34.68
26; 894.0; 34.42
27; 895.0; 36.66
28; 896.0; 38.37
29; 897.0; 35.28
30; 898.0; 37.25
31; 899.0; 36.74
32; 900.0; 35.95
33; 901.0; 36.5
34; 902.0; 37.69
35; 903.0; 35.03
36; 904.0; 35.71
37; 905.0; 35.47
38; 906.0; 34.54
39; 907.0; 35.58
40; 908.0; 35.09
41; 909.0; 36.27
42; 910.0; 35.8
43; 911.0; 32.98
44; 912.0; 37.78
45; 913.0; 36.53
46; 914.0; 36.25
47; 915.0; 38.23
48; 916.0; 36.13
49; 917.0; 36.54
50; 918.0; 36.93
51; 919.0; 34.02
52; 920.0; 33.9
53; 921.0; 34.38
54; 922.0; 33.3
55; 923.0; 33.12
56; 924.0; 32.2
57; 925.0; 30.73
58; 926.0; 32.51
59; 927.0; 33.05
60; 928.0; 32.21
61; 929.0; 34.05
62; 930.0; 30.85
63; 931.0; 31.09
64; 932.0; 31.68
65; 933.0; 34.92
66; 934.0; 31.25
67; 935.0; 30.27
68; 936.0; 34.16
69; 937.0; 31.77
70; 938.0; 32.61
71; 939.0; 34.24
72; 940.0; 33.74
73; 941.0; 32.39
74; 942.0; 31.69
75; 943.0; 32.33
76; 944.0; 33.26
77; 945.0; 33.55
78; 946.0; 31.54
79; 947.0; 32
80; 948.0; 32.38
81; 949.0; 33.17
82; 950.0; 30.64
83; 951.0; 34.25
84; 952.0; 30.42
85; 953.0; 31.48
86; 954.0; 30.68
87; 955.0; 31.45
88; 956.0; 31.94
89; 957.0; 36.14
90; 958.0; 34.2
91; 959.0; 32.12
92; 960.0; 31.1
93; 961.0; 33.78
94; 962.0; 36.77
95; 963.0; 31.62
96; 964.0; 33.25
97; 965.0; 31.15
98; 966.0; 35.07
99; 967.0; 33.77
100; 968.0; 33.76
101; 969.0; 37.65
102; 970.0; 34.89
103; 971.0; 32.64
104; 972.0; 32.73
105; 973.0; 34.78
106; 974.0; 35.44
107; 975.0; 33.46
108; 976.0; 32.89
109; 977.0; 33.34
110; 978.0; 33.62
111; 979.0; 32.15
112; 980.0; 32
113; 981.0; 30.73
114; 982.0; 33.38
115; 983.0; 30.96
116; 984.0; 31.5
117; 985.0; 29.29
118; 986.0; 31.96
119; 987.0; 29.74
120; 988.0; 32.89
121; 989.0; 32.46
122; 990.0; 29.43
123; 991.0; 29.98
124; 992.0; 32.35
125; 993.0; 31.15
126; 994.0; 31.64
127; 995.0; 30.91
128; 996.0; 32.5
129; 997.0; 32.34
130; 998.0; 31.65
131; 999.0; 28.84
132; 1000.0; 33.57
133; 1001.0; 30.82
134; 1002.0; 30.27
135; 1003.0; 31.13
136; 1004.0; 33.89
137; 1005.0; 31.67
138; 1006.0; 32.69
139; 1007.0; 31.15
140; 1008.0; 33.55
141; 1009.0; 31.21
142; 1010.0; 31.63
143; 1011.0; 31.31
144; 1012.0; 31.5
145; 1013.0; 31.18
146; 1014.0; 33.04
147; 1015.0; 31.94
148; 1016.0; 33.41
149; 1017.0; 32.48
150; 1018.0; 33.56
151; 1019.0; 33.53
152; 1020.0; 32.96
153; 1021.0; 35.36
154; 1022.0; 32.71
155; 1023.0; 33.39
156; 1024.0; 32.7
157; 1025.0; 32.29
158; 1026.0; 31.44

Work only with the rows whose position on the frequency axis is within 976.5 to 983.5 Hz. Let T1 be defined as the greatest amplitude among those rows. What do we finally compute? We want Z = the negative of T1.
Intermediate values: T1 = 33.62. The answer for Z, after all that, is -33.6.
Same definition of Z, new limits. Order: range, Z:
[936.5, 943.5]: -34.2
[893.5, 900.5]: -38.4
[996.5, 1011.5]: -33.9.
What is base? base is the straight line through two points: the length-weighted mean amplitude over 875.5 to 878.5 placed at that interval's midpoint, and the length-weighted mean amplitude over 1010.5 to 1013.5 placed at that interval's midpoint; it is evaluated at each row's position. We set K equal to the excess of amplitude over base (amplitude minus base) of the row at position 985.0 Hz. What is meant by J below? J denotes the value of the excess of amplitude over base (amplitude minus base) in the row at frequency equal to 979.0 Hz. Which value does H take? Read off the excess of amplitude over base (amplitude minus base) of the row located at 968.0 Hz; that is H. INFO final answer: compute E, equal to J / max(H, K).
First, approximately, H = 1.1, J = -0.2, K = -2.8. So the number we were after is -0.1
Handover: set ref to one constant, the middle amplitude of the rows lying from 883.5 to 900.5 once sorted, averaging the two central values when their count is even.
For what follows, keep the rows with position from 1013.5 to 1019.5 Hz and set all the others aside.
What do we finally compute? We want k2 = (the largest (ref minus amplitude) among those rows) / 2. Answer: 1.67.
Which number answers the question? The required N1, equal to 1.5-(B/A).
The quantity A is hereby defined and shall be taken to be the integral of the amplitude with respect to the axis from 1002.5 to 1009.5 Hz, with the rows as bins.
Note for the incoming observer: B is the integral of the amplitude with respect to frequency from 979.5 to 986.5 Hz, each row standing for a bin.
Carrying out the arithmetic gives 0.52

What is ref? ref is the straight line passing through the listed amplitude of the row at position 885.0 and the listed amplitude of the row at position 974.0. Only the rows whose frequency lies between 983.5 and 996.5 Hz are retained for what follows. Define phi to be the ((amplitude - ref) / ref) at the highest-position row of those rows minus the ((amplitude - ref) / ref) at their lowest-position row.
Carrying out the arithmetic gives 0.023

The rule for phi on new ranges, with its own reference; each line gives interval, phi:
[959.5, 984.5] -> 0.002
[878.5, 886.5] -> 0.000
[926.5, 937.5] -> -0.041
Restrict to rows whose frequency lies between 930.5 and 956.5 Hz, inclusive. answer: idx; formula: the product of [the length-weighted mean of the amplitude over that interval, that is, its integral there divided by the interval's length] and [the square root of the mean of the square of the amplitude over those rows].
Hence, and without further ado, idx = 1042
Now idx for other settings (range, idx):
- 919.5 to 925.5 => 1086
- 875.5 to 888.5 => 1250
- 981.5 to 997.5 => 987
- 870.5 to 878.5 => 1257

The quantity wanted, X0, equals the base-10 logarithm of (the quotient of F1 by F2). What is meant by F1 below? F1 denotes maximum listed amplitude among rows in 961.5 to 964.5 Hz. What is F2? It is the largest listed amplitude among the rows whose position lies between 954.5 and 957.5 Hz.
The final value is 0.01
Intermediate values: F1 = 36.77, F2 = 36.14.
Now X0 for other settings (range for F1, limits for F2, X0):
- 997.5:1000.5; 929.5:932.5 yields 0.03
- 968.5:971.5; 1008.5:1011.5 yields 0.08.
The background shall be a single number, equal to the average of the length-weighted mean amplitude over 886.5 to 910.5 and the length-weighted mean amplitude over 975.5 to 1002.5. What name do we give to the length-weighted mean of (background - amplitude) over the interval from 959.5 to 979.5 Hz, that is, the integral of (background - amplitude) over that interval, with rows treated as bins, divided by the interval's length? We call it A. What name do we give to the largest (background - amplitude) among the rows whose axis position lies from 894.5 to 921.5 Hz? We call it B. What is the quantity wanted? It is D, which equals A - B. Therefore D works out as -1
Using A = 0.0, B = 0.7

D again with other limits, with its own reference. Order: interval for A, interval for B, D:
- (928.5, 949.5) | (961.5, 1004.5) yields -4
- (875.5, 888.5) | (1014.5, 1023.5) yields -3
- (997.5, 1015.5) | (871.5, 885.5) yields 2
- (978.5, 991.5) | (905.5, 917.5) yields 2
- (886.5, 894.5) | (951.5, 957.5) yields -5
